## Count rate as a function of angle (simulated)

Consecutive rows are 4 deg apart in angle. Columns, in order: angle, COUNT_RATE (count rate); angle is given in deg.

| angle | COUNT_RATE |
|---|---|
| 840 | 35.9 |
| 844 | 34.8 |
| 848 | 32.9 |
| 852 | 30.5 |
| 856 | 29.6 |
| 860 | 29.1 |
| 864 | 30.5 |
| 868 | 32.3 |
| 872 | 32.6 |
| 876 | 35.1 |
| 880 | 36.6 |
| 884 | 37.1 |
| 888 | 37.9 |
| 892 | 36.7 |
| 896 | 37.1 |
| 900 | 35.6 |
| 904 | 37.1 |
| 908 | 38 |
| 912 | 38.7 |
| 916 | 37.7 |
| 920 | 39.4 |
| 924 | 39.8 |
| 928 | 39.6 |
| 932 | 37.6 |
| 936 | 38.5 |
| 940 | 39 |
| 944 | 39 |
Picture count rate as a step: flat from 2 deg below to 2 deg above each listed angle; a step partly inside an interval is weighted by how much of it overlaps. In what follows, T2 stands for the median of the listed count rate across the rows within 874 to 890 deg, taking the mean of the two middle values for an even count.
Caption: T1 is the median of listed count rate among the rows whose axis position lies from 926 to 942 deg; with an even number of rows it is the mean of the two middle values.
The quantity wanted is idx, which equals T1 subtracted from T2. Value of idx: -1.9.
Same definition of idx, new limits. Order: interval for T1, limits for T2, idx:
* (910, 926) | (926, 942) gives -0.3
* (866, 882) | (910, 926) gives 5.2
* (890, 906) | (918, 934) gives 2.6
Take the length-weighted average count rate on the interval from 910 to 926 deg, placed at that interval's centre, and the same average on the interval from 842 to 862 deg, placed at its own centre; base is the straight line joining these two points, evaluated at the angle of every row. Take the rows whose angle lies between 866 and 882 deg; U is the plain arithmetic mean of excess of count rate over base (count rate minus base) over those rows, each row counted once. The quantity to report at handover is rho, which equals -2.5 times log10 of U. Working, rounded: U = 0.3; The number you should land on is 1.4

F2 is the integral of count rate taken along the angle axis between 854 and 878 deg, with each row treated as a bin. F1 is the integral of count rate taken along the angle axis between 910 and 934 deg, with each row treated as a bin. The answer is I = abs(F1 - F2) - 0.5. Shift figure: 174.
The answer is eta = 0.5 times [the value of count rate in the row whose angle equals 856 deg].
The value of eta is 14.8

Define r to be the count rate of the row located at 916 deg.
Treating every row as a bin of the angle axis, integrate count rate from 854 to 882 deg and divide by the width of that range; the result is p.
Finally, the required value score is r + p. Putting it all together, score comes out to 70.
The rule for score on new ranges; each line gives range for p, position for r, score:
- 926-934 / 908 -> 77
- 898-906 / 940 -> 75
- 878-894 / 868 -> 69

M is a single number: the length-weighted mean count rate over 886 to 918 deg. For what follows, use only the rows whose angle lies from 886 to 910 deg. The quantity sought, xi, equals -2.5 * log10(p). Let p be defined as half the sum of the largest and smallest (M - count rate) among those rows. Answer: 0.6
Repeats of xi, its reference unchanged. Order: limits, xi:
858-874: -2.0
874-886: -0.2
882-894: 3.3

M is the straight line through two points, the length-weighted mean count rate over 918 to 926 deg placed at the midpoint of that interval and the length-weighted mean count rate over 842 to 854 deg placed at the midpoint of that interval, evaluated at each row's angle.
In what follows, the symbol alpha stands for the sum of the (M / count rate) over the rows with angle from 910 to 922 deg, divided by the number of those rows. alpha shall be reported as 1.012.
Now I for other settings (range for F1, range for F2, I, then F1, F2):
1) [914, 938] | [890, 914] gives 37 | 930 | 893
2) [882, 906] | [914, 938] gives 44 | 886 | 930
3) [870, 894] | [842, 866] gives 114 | 864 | 750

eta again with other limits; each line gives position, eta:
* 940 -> 19.5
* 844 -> 17.4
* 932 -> 18.8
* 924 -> 19.9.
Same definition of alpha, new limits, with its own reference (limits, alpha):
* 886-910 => 1.009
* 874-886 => 0.985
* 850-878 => 1.093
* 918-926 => 1.000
